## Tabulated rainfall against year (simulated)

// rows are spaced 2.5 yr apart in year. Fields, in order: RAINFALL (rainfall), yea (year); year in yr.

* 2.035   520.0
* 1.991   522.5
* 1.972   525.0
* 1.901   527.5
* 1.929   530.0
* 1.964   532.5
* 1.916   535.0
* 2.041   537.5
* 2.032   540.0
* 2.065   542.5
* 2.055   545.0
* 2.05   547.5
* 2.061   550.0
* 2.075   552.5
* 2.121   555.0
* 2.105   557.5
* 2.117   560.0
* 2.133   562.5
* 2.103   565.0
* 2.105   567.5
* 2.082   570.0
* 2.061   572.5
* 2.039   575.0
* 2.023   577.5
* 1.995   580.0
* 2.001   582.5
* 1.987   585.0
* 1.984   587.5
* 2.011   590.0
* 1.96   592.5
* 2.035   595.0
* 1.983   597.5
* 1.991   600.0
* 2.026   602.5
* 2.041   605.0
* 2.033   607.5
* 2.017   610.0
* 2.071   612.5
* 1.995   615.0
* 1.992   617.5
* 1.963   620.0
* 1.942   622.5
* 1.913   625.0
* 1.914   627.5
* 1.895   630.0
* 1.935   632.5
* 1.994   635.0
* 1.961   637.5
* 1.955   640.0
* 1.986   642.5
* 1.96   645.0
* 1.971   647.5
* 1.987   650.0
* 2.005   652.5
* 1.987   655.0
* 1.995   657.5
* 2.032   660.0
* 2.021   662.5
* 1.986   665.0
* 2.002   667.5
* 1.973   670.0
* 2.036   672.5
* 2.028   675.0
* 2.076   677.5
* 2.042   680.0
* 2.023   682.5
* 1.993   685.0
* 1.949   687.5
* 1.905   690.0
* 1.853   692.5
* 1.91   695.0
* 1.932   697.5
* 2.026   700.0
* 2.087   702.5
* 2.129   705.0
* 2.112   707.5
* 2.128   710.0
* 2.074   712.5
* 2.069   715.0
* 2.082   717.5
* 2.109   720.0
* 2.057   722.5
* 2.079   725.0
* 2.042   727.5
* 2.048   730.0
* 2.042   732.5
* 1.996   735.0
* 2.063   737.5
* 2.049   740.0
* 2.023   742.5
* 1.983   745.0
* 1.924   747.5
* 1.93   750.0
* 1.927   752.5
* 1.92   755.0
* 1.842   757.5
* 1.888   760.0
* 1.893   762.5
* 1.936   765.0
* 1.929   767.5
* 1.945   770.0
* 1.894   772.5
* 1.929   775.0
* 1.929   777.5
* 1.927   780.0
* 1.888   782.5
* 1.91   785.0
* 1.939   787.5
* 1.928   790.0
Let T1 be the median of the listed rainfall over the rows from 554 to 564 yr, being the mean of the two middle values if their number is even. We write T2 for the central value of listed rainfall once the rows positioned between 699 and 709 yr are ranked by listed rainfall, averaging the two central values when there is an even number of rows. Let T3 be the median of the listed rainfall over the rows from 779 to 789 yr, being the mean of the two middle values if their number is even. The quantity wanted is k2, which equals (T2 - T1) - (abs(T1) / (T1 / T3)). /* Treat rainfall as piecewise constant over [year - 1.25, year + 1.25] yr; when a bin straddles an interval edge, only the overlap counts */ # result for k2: -1.94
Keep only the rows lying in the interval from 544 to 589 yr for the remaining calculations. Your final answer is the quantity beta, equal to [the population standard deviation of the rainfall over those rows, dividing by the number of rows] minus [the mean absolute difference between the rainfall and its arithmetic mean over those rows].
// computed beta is 0.0076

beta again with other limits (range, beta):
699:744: 0.0066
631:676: 0.0055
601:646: 0.0073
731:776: 0.0099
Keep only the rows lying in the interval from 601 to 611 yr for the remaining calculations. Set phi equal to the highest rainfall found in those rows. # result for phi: 2.041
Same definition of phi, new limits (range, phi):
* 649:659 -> 2.005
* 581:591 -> 2.011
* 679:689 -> 2.042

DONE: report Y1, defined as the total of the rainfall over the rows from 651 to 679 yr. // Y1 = 22.1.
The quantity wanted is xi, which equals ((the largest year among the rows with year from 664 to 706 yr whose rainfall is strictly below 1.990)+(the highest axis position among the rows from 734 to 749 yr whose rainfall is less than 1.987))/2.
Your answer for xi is 722.5 yr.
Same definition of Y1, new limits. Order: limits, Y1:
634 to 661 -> 21.8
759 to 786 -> 21.1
